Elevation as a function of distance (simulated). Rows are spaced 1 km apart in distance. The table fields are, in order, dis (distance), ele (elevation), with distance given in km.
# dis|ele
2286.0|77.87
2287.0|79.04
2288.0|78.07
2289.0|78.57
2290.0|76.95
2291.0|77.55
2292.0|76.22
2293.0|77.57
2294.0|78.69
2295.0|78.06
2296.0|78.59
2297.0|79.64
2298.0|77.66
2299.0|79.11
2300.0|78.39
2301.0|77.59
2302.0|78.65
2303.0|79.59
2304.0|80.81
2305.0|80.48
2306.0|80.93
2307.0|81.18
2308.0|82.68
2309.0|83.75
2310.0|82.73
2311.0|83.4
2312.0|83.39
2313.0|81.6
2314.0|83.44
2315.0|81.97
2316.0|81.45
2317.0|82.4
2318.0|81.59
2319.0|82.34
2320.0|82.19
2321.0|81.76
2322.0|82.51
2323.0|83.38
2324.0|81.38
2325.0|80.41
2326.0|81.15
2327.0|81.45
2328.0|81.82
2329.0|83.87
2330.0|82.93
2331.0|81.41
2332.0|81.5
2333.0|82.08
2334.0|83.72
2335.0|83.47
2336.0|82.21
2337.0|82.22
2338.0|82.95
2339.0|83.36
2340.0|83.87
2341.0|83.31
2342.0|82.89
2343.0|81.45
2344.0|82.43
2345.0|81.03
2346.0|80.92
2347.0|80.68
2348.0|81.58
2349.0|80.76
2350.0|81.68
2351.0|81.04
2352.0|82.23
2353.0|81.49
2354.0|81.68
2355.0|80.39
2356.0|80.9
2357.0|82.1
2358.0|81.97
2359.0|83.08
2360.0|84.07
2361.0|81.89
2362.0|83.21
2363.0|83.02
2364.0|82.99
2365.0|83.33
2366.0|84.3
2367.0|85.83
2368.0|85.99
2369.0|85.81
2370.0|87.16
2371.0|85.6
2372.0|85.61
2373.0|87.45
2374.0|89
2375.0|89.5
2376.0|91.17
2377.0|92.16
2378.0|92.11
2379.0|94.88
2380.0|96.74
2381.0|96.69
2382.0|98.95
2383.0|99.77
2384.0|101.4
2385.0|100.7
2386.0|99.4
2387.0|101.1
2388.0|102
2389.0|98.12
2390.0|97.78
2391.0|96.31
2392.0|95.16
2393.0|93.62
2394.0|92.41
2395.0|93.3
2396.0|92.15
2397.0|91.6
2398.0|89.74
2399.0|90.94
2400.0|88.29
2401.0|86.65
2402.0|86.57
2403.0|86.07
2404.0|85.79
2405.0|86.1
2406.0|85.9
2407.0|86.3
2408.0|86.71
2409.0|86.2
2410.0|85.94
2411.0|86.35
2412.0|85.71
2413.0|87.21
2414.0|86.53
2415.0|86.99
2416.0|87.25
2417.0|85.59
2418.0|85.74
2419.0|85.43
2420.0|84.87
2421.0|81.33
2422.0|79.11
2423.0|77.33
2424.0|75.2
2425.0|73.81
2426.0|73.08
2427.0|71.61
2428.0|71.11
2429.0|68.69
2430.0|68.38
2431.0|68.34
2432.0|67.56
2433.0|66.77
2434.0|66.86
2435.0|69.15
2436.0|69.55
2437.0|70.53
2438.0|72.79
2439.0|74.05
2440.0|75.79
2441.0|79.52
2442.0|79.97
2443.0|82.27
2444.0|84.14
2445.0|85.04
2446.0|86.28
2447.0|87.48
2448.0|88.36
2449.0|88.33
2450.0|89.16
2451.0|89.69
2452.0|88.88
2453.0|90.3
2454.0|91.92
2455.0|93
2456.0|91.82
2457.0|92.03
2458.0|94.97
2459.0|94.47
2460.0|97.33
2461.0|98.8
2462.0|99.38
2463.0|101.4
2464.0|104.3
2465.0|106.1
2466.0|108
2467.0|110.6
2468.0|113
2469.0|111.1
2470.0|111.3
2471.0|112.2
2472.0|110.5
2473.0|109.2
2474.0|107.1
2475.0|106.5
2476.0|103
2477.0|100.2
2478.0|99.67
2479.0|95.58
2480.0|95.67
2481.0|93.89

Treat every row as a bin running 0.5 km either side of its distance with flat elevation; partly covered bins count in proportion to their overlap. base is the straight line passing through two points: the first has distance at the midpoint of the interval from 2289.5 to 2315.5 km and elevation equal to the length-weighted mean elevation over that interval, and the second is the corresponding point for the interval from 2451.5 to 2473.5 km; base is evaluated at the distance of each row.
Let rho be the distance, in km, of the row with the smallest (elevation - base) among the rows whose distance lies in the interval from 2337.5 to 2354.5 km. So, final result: 2349.0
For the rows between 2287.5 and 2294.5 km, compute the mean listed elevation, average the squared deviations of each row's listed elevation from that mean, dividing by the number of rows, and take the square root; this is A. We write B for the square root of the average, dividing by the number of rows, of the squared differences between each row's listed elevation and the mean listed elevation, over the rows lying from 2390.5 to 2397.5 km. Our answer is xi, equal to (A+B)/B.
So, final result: 1.5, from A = 0.8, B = 1.57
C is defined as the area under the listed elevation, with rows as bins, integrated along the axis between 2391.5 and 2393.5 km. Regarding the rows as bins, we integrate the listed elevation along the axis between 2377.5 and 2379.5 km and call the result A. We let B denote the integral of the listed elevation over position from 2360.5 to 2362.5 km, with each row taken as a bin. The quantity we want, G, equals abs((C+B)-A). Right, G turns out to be 167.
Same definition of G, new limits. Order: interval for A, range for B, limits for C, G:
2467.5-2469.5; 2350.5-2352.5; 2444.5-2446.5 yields 110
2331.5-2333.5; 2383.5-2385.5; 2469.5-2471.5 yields 262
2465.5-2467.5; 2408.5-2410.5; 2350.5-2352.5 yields 117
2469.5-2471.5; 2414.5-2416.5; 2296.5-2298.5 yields 108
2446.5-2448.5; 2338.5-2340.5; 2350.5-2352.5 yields 155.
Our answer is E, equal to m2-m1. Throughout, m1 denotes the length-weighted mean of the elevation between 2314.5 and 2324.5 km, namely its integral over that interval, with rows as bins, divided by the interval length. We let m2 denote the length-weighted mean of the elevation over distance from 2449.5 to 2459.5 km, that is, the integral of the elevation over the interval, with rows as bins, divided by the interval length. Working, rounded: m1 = 82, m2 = 92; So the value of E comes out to 10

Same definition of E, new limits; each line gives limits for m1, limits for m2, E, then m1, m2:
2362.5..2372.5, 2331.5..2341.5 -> -2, 85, 83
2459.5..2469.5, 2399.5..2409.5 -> -19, 105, 86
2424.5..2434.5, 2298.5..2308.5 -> 10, 70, 80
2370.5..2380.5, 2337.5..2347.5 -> -8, 90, 82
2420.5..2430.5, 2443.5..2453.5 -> 14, 74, 88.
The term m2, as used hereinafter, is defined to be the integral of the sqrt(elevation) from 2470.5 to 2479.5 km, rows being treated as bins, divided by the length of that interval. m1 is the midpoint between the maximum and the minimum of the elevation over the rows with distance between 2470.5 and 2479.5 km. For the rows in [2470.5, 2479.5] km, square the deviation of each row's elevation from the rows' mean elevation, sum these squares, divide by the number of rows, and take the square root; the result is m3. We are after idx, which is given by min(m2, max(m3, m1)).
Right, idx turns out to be 10.2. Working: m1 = 104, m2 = 10.2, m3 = 5.3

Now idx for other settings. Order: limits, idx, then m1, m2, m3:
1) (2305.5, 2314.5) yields 9.1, 82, 9.1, 1.0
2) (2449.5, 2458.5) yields 9.6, 92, 9.6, 1.9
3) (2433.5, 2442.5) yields 8.5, 73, 8.5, 4.4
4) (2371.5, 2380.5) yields 9.5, 91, 9.5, 3.3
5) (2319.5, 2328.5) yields 9.0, 82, 9.0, 0.8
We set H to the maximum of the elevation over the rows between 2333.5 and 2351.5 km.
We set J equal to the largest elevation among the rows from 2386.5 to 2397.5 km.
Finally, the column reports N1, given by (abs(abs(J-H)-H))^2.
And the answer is 4322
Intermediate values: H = 83.87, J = 102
